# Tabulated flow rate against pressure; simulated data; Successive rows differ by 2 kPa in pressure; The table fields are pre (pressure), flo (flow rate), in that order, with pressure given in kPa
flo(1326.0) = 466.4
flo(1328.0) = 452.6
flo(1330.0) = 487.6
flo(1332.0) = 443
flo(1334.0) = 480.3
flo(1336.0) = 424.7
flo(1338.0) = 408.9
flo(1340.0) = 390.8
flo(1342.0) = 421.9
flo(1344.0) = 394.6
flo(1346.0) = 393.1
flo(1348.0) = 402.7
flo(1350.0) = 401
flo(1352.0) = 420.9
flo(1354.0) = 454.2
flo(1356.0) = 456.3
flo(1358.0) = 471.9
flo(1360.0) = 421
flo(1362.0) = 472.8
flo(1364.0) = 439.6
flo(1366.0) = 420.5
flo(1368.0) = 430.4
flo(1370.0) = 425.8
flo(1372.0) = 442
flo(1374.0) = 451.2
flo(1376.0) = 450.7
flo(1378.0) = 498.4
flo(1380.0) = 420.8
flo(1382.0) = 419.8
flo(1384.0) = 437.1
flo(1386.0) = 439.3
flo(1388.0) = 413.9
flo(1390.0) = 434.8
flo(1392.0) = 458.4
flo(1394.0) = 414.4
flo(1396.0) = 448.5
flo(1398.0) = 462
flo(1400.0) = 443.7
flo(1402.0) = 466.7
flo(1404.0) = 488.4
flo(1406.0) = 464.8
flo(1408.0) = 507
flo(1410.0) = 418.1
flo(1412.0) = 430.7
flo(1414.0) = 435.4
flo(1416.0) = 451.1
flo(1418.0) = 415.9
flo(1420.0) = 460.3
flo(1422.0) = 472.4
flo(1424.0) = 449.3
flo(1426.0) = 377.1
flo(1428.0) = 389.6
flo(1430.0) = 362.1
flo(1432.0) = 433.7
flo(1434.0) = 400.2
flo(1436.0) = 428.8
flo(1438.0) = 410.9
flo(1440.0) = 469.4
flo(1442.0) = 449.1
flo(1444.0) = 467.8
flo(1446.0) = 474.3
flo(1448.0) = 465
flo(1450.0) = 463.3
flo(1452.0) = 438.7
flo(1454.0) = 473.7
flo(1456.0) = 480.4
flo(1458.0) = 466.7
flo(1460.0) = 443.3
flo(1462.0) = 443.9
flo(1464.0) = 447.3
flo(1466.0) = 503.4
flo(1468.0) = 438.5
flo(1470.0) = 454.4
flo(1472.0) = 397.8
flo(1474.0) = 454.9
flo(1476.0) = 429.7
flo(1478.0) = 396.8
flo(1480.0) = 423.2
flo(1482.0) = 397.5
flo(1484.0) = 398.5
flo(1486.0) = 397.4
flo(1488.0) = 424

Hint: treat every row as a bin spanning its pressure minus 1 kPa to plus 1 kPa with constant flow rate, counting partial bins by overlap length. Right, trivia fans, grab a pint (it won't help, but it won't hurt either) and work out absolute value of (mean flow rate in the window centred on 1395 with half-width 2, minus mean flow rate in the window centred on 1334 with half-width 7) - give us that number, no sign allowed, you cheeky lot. 10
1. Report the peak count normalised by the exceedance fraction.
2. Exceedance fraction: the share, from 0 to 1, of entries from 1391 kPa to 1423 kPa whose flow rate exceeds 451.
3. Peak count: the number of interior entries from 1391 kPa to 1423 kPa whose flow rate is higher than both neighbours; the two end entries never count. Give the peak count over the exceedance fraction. 7.1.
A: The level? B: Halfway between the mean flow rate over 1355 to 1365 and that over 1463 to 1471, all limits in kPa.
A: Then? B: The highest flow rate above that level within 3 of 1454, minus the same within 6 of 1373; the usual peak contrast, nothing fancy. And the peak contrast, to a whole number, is -18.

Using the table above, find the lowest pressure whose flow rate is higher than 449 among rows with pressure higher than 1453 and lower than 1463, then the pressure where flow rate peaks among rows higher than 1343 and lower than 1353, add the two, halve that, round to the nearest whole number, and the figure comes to 1403 kPa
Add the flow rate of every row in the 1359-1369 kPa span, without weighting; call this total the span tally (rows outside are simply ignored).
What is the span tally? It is 2184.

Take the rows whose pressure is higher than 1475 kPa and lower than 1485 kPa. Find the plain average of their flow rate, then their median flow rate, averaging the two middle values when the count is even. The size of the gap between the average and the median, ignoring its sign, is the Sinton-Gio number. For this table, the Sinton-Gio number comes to 10.6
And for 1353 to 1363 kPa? 1.1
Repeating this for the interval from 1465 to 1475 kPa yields 4.6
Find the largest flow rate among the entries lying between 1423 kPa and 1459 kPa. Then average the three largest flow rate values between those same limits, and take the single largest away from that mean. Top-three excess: -4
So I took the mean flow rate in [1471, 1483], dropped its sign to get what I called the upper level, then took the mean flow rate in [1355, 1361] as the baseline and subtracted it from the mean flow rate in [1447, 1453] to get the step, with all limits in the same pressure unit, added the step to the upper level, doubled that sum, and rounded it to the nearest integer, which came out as 845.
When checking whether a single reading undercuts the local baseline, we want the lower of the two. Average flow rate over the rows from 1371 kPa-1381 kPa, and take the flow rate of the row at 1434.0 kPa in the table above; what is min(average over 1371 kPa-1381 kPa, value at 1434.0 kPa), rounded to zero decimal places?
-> 400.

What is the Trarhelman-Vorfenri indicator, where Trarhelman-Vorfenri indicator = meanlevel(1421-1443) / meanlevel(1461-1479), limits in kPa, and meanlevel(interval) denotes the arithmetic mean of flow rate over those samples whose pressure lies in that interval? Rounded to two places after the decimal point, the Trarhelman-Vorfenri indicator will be 0.96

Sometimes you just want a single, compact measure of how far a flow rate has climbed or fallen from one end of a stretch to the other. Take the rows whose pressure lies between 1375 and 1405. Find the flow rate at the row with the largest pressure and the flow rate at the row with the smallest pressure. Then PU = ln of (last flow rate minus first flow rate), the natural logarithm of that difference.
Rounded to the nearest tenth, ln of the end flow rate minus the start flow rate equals 3.6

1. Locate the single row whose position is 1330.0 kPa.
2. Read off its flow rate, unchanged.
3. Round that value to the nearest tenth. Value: 487.6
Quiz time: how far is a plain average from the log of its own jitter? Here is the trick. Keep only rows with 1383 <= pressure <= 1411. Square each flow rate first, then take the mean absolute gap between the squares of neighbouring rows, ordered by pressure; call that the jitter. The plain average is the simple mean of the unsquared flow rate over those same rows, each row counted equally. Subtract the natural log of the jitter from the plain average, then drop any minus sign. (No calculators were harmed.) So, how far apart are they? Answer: 440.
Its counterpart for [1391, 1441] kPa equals 428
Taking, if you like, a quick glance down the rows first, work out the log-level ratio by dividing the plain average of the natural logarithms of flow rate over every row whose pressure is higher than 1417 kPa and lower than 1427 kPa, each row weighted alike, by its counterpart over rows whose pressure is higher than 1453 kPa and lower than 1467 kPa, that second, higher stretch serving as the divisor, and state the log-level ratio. 0.989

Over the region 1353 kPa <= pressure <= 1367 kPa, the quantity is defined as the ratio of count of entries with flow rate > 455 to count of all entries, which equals 0.4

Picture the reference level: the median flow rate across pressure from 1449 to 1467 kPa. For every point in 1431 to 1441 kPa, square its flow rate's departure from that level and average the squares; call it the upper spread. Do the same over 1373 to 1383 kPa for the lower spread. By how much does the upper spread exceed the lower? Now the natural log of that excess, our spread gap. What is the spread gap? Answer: 6.6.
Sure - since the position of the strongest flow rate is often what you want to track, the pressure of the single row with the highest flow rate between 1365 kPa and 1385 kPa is 1378.0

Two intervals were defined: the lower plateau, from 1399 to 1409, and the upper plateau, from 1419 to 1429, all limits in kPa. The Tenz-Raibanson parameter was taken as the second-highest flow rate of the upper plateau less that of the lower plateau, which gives -28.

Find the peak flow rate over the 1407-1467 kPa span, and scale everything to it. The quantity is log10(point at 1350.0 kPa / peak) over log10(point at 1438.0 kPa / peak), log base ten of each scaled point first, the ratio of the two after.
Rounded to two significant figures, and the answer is 1.1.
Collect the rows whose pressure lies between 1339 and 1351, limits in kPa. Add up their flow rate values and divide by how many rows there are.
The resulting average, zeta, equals 401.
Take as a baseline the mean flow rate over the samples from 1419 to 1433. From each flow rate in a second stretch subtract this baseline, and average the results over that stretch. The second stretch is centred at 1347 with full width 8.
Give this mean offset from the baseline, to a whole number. -23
